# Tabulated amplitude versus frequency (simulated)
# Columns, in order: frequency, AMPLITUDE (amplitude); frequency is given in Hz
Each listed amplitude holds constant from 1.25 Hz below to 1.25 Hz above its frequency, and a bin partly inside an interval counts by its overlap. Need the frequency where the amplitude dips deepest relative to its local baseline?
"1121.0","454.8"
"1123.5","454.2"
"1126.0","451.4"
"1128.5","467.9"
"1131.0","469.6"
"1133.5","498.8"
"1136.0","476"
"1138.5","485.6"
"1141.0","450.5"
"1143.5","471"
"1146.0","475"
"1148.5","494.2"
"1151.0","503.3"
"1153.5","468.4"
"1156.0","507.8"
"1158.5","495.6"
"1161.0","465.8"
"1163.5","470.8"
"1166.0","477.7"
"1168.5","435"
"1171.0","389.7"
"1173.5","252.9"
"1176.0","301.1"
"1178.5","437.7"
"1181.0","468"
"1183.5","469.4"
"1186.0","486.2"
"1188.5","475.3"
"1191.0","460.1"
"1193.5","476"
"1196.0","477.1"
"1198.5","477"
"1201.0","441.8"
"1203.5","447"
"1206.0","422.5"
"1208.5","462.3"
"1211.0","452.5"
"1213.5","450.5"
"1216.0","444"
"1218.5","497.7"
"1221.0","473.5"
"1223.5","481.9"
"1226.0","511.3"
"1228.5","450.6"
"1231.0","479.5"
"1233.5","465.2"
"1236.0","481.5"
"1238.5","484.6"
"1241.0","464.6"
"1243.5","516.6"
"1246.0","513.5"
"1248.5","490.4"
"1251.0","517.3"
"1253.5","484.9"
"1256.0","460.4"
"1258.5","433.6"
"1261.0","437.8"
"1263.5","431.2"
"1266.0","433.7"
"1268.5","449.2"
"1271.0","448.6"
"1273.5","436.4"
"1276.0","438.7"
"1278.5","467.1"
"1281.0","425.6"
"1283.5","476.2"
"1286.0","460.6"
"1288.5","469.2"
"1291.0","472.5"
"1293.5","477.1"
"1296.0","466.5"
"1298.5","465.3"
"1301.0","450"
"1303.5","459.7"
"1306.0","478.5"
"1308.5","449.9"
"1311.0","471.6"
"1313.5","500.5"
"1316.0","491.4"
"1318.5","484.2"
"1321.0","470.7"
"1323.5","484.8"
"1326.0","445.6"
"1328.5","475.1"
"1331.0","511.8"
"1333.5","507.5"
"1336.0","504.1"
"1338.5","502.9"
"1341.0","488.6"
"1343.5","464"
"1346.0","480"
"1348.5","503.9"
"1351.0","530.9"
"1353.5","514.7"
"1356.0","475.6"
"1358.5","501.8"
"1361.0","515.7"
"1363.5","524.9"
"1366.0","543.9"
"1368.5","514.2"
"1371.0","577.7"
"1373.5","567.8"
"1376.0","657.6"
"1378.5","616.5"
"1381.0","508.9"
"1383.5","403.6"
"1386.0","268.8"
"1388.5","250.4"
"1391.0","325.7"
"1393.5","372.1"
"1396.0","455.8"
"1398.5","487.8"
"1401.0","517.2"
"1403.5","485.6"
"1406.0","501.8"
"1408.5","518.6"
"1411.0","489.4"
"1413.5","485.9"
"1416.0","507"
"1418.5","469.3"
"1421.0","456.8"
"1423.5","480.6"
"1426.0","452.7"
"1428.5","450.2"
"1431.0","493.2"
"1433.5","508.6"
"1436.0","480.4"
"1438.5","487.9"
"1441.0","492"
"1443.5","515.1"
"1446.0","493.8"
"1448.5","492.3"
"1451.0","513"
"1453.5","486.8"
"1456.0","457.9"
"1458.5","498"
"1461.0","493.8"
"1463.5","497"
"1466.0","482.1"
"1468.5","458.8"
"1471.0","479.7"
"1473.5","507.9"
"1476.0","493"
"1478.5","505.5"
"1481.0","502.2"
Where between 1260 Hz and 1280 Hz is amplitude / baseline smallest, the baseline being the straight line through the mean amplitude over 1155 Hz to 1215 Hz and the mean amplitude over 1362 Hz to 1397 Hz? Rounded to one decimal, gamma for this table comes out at 1263.5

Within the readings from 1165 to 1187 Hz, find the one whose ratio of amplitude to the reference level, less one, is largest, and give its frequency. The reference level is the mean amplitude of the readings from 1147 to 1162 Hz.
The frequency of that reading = 1186.0 Hz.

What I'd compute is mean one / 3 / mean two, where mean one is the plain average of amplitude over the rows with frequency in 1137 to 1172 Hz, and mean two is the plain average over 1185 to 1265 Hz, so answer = 0.334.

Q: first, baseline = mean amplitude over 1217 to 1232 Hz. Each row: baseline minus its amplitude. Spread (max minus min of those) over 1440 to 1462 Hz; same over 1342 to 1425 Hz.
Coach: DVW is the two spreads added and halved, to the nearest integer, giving 232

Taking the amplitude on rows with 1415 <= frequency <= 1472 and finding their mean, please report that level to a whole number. 485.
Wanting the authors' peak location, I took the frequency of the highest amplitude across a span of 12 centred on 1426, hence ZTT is 1431.0 Hz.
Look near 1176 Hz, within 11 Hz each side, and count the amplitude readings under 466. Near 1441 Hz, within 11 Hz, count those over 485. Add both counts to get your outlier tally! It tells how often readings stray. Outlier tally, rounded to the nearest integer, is 13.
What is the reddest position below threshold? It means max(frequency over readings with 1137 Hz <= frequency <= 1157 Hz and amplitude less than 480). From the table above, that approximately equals 1153.5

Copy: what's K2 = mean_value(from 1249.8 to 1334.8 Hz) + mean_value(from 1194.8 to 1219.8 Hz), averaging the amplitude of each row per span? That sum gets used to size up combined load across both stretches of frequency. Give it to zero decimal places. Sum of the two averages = 923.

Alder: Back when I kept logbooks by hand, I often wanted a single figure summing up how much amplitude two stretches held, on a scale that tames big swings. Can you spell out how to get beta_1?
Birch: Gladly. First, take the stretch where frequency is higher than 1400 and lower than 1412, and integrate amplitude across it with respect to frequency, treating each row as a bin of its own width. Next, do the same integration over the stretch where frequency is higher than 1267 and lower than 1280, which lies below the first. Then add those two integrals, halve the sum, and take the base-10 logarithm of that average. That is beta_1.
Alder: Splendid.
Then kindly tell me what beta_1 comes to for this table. 3.77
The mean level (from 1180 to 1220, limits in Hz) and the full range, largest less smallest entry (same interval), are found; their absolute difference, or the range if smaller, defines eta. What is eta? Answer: 75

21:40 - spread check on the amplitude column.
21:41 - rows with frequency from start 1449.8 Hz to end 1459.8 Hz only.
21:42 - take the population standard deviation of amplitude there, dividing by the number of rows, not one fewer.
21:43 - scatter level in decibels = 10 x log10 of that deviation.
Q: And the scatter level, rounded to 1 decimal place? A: 13.0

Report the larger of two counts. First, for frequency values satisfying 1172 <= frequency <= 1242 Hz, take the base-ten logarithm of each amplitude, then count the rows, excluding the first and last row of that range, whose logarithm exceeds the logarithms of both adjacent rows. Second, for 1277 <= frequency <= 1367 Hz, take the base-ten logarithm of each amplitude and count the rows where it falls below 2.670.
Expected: 10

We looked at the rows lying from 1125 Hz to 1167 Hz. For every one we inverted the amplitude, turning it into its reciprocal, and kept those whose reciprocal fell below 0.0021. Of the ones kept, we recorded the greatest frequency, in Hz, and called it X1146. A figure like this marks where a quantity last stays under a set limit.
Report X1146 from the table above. 1166.0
